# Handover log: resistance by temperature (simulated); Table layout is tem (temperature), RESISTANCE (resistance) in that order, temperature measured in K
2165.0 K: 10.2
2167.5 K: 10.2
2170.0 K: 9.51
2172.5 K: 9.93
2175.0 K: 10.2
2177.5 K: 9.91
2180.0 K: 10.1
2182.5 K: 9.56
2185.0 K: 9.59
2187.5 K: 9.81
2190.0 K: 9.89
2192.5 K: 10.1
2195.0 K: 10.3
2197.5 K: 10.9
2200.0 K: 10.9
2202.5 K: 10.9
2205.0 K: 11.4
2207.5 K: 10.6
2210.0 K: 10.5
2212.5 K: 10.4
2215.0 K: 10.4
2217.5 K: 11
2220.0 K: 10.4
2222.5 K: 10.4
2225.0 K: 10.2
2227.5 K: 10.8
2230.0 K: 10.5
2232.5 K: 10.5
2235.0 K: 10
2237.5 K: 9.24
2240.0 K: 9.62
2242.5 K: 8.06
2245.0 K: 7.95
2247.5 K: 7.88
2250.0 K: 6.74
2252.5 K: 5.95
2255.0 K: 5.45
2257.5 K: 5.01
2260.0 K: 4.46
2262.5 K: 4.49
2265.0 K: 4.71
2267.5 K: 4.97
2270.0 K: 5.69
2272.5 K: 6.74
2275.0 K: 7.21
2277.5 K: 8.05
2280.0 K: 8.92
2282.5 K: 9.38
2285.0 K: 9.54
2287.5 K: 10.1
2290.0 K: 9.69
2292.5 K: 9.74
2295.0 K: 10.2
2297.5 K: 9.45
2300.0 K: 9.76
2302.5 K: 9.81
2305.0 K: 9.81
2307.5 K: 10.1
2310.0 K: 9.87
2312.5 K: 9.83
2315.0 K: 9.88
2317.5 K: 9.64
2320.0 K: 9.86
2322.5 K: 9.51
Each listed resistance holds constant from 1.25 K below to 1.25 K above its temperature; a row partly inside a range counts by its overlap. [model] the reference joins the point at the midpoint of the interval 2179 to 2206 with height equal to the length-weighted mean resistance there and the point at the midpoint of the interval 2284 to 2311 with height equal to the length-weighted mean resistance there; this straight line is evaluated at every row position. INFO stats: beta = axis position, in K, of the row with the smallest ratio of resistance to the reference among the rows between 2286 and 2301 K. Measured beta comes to 2297.5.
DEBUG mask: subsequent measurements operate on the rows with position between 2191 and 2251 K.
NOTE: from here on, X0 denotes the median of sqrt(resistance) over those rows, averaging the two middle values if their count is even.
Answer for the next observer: 3.22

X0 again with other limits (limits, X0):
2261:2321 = 3.11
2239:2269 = 2.39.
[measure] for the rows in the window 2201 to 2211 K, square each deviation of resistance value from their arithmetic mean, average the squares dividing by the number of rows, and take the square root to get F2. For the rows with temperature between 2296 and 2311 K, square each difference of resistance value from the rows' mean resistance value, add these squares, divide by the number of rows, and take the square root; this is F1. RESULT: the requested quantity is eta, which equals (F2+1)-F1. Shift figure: 1.2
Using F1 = 0.19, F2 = 0.35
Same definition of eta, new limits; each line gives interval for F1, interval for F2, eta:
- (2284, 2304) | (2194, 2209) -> 1.1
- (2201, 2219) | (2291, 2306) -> 0.9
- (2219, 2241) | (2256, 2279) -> 1.8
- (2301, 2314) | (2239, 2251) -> 1.8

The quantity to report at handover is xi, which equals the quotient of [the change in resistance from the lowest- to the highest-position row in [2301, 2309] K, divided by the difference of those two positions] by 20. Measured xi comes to 0.003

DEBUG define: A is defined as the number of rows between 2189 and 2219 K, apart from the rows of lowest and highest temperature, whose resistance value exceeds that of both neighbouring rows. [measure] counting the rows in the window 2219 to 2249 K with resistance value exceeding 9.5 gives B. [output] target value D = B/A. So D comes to 8.0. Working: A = 1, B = 8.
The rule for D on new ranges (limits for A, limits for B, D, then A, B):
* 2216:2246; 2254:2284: 0.0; 2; 0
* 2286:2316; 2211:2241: 5.5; 2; 11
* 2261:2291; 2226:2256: 5.0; 1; 5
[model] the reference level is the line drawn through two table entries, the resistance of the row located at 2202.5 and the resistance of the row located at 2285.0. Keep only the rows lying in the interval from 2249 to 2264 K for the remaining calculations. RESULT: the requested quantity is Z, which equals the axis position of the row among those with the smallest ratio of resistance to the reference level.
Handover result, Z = 2260.0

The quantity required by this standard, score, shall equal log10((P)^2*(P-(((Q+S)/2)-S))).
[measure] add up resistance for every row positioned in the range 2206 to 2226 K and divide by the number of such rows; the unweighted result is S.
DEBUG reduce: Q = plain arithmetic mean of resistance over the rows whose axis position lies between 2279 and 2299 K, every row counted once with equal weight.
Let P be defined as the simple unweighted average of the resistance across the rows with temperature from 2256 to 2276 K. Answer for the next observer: 2.23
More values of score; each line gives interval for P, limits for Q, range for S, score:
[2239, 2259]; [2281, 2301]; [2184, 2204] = 2.57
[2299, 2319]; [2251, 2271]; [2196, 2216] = 3.09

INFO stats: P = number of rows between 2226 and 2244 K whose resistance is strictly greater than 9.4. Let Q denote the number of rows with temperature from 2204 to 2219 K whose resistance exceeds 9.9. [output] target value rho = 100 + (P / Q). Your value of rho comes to 101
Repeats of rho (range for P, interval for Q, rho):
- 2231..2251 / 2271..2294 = 103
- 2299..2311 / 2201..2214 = 101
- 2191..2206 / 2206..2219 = 101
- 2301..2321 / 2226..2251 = 102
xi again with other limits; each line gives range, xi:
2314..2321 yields 0.000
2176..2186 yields -0.002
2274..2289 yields 0.012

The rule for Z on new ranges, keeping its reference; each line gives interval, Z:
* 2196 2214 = 2212.5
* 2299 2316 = 2300.0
